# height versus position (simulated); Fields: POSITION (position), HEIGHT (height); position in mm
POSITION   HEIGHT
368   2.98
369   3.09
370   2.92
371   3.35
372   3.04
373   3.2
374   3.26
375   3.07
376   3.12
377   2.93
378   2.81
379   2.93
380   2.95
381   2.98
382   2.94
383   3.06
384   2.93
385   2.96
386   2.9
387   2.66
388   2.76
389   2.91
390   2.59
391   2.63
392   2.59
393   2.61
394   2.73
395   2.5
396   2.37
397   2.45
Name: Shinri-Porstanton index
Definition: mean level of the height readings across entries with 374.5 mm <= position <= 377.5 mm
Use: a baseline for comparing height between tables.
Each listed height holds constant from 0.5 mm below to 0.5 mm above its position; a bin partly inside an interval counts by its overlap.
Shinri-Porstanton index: 3.04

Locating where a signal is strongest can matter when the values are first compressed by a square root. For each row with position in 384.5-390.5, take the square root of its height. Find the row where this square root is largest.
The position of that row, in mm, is 385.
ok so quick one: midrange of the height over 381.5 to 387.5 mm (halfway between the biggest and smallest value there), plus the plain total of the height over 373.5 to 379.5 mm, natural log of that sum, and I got 3.04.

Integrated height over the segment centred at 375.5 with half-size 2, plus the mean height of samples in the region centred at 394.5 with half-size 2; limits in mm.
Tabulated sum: 14.9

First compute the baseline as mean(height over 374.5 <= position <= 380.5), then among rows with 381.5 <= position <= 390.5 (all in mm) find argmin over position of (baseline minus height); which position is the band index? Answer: 383 mm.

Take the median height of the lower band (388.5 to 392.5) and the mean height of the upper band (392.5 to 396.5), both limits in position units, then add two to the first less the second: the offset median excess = 2.06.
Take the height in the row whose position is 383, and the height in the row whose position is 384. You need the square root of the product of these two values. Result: 2.99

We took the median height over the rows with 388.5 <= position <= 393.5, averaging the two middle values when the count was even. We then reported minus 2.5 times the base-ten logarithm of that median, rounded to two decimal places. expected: -1.04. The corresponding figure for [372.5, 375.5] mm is -1.26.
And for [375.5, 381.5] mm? -1.17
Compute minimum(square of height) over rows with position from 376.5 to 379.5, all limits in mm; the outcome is 7.9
